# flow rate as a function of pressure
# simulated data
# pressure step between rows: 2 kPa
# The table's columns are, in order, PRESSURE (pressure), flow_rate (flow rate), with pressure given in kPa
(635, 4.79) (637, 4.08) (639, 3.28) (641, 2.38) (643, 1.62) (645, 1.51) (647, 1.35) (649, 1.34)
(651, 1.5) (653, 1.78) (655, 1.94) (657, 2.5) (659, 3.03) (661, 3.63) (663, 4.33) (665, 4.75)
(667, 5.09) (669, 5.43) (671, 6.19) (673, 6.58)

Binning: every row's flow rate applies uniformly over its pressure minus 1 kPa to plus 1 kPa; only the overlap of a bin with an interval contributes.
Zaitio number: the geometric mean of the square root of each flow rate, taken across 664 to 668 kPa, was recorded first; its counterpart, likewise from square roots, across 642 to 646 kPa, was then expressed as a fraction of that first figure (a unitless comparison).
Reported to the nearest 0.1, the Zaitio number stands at 0.6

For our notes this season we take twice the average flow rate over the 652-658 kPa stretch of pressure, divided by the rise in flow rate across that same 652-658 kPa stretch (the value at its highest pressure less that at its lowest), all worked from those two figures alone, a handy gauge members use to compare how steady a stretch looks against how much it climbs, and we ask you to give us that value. 6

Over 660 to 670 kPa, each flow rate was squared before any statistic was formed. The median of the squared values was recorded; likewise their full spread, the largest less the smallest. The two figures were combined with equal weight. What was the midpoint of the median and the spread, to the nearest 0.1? 19.4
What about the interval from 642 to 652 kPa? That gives 1.5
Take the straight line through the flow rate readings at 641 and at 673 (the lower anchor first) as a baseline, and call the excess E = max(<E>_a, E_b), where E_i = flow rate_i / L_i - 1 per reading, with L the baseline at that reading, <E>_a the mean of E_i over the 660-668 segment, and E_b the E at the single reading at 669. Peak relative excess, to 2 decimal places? -0.10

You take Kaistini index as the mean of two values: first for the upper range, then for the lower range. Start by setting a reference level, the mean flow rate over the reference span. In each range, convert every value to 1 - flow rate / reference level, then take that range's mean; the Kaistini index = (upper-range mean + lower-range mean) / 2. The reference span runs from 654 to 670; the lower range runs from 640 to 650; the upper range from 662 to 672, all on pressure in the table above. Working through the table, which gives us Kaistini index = 0.1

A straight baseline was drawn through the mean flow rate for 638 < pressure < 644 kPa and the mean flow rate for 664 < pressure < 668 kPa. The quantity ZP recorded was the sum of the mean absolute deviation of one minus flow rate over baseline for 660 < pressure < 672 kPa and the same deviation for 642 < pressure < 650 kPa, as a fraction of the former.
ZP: 2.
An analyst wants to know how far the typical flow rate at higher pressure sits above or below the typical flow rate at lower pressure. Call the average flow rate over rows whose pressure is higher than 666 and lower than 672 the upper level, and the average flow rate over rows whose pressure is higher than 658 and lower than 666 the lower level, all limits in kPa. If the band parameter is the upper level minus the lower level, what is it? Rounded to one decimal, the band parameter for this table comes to 1.6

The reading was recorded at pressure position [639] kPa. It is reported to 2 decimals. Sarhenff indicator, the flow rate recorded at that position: 3.28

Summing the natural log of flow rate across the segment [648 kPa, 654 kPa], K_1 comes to 1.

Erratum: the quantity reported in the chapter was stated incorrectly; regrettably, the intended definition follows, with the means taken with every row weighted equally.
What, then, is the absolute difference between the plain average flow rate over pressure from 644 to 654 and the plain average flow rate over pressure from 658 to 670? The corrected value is 2.9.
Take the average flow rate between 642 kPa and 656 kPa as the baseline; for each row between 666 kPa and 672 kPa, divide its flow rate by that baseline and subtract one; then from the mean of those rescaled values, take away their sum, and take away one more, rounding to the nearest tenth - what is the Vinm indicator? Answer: -6.1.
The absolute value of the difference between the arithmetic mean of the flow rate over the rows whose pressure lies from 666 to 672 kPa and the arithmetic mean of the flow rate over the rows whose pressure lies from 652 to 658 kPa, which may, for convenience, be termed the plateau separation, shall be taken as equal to 3.5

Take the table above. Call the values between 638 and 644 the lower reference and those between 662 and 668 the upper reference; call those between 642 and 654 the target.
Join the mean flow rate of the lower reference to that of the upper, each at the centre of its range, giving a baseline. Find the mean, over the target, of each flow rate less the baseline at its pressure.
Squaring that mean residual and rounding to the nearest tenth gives 2.5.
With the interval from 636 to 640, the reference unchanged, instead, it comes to 2.4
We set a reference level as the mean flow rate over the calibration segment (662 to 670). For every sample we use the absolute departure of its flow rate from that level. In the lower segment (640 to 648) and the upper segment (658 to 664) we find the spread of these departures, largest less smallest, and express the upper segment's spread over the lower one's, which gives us 1.3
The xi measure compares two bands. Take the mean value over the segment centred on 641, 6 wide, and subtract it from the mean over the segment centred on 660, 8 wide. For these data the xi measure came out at 0.95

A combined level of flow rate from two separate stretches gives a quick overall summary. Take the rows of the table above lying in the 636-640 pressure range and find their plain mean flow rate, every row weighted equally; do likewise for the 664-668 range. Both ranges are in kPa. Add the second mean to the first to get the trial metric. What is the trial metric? 8.6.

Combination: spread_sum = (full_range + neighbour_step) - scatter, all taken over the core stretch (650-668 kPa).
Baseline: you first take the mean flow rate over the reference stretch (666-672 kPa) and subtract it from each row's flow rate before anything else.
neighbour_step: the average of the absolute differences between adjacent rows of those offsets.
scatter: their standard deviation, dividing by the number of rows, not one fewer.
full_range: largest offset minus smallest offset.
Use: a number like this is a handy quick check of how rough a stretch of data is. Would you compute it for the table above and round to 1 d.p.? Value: 2.8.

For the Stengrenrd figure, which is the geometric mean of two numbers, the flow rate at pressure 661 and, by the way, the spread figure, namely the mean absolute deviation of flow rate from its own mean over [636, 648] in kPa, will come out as 1.8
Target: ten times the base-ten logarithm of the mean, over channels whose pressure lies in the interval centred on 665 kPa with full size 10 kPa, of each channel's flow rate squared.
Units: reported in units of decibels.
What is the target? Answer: 13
